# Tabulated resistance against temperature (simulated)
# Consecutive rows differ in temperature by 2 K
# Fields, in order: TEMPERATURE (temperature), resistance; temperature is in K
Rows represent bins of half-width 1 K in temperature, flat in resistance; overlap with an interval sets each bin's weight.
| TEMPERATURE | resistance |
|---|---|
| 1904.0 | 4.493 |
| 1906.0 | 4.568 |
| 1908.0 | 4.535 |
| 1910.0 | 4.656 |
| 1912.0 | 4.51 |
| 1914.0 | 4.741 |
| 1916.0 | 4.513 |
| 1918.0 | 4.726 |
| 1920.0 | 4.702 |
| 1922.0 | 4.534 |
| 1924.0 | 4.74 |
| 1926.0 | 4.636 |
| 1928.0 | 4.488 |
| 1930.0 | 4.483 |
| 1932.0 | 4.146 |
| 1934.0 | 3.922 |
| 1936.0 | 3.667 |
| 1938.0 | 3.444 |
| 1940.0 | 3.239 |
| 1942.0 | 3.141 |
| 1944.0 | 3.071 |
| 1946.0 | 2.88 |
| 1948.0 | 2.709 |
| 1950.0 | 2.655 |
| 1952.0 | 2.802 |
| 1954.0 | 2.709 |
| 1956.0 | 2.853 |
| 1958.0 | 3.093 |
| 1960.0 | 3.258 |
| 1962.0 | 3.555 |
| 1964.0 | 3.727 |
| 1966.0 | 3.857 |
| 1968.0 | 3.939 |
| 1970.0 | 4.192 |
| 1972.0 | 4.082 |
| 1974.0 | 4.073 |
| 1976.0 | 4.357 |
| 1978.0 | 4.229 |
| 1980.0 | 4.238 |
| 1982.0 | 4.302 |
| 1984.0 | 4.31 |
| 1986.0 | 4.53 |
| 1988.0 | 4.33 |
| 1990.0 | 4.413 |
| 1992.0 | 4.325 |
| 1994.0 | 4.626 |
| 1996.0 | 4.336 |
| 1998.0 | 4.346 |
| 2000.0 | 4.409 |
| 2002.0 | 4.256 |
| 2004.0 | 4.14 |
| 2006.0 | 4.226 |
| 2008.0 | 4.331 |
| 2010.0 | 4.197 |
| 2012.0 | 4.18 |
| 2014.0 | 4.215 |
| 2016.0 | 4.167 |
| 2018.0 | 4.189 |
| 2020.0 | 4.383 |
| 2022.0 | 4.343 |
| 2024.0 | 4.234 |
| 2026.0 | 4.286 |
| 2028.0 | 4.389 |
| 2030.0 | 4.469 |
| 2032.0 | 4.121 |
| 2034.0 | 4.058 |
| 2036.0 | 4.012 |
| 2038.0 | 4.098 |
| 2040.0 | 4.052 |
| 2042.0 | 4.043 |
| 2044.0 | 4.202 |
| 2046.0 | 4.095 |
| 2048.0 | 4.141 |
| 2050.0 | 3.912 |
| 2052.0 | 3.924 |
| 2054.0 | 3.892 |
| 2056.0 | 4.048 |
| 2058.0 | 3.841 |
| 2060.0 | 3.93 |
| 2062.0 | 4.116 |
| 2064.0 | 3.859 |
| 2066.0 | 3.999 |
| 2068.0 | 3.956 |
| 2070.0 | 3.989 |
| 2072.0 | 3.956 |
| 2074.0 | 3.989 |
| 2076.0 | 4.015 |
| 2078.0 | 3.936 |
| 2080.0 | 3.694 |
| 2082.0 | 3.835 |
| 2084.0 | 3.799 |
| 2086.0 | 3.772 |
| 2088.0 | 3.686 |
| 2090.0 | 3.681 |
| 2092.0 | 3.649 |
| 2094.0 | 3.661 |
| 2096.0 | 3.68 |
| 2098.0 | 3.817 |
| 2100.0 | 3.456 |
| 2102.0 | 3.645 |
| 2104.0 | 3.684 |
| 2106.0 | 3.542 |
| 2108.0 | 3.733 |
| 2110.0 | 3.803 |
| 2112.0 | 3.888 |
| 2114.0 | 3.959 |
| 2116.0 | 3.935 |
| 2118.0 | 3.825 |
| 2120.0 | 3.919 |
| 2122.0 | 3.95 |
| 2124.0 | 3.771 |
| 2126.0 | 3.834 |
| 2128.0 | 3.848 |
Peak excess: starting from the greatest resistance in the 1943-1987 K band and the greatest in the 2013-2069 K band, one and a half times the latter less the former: 2.2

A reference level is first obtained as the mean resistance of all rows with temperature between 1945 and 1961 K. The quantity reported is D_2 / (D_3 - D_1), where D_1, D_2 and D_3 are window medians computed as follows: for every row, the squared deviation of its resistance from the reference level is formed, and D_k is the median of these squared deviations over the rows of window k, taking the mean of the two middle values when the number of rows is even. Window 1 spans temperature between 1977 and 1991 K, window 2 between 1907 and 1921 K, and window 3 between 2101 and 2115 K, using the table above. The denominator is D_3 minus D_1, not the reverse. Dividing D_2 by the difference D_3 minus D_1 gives -2.4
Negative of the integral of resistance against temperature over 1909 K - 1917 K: -37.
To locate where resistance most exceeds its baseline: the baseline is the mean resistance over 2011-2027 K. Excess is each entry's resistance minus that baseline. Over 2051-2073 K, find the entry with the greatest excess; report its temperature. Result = 2062.0 K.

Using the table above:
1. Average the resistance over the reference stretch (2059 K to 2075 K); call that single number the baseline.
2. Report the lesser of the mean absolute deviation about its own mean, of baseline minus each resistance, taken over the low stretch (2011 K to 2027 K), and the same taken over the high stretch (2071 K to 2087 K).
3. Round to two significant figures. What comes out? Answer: 0.066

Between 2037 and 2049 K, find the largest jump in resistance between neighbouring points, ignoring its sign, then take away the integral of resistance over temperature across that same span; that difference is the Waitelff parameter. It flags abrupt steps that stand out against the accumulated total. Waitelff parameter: -49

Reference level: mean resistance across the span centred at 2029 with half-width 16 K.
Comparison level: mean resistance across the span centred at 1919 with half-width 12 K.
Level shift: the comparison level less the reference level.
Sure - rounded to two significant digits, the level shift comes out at 0.40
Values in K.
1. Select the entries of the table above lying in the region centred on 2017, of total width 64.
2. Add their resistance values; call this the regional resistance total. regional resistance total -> 136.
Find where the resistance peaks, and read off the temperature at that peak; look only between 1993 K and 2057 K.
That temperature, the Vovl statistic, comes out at 1994.0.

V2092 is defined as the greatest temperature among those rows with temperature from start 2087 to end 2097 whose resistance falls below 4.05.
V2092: 2096.0 K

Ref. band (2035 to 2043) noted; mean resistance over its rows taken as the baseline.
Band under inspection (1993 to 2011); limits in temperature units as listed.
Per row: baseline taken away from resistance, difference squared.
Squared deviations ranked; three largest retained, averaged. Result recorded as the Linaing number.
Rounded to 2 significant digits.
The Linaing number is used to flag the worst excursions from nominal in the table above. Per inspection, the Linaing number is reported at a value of 0.18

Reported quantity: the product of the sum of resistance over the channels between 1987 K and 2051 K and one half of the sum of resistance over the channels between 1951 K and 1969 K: 2019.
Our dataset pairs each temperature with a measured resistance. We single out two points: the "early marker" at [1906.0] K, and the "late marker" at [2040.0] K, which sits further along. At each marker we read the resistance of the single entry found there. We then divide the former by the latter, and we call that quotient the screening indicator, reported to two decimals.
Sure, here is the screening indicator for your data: 1.13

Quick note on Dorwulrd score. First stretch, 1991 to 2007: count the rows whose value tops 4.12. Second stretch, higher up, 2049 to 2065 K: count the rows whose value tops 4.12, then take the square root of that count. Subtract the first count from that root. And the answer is -8.0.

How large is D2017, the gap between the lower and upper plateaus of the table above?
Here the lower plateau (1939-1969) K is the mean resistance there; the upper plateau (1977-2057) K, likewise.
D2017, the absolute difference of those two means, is 1.1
